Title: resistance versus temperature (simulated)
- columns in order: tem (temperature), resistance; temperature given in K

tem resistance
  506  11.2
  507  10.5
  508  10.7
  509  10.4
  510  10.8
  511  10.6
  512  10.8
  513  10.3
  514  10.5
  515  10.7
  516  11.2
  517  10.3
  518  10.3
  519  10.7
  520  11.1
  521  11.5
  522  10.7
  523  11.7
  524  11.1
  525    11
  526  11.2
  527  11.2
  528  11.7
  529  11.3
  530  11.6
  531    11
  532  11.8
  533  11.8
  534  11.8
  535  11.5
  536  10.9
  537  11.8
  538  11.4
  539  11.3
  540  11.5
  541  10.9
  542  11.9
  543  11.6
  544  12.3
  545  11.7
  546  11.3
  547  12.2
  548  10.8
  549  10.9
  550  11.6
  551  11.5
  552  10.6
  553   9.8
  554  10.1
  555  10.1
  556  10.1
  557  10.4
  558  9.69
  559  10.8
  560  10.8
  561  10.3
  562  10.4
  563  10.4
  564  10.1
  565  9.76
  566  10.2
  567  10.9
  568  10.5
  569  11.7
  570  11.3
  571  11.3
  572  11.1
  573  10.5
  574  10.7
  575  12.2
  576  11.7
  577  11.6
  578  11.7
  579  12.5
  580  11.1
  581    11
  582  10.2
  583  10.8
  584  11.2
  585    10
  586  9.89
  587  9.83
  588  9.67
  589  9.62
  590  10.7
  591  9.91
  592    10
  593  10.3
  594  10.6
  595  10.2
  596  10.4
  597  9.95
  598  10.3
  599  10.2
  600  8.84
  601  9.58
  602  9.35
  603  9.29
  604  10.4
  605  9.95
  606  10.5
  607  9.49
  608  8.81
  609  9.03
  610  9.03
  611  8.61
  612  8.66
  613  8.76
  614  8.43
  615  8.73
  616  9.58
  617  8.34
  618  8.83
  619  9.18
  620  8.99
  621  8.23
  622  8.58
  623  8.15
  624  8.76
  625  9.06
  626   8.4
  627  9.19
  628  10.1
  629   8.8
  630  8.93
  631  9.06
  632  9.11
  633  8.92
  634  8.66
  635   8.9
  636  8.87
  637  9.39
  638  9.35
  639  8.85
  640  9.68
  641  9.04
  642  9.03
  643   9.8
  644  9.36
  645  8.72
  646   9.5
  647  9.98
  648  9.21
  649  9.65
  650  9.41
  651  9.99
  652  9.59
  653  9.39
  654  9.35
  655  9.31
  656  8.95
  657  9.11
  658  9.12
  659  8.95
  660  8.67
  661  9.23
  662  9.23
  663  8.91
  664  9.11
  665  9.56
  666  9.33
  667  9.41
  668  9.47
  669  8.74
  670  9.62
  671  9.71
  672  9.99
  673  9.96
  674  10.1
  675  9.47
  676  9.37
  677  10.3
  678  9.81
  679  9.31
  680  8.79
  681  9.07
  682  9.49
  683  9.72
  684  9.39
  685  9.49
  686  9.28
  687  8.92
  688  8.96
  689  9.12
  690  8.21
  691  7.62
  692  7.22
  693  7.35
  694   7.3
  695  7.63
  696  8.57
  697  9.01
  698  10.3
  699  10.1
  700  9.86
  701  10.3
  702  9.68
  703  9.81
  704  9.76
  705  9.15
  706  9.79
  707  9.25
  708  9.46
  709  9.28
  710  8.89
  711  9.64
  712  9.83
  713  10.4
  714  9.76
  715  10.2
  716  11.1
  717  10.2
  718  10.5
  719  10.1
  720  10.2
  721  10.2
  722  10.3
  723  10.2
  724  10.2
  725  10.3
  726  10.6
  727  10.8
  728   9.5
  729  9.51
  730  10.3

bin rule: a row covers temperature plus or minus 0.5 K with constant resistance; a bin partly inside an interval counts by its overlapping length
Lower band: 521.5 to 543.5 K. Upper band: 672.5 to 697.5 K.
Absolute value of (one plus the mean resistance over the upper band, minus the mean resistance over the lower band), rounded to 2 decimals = 1.46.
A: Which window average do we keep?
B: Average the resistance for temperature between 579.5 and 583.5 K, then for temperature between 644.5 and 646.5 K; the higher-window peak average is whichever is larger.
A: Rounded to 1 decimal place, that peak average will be 10.8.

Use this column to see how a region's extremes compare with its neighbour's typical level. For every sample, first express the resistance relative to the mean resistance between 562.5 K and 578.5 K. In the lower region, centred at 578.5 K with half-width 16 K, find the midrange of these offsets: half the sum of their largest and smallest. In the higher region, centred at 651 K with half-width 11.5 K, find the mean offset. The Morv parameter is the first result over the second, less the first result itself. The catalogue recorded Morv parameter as -0.13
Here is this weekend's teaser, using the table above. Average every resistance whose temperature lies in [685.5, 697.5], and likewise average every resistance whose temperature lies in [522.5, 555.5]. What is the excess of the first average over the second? -3.0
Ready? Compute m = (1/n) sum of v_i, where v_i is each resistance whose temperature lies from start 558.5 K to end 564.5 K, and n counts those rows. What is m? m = 10.5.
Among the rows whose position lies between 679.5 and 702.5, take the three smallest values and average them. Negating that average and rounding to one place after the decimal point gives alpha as -7.3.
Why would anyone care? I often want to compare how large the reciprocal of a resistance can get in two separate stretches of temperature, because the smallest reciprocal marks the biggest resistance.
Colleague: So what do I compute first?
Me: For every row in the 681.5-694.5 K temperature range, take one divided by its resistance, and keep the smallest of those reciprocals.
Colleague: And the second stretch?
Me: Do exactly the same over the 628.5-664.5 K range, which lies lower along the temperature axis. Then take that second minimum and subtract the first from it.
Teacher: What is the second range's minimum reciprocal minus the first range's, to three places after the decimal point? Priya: -0.003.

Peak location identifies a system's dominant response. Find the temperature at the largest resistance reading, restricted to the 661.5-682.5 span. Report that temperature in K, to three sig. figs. 677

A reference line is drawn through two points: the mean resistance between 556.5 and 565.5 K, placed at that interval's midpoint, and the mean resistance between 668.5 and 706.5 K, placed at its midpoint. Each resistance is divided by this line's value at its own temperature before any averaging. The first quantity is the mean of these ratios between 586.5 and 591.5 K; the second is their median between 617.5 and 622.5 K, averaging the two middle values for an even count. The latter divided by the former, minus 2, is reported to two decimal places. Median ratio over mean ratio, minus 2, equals -1.09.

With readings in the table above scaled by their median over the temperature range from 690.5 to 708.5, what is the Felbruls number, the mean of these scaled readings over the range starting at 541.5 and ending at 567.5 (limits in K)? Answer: 1.15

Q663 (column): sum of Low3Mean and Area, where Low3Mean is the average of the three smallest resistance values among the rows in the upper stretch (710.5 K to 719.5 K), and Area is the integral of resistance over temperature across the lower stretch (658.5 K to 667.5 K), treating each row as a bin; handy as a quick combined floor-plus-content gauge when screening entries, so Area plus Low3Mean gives 92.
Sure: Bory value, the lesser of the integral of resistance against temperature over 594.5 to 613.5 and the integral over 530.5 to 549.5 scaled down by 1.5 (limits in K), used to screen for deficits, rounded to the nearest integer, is 146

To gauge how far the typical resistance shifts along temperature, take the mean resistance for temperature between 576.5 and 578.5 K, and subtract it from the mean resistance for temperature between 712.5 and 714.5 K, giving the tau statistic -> -1.6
